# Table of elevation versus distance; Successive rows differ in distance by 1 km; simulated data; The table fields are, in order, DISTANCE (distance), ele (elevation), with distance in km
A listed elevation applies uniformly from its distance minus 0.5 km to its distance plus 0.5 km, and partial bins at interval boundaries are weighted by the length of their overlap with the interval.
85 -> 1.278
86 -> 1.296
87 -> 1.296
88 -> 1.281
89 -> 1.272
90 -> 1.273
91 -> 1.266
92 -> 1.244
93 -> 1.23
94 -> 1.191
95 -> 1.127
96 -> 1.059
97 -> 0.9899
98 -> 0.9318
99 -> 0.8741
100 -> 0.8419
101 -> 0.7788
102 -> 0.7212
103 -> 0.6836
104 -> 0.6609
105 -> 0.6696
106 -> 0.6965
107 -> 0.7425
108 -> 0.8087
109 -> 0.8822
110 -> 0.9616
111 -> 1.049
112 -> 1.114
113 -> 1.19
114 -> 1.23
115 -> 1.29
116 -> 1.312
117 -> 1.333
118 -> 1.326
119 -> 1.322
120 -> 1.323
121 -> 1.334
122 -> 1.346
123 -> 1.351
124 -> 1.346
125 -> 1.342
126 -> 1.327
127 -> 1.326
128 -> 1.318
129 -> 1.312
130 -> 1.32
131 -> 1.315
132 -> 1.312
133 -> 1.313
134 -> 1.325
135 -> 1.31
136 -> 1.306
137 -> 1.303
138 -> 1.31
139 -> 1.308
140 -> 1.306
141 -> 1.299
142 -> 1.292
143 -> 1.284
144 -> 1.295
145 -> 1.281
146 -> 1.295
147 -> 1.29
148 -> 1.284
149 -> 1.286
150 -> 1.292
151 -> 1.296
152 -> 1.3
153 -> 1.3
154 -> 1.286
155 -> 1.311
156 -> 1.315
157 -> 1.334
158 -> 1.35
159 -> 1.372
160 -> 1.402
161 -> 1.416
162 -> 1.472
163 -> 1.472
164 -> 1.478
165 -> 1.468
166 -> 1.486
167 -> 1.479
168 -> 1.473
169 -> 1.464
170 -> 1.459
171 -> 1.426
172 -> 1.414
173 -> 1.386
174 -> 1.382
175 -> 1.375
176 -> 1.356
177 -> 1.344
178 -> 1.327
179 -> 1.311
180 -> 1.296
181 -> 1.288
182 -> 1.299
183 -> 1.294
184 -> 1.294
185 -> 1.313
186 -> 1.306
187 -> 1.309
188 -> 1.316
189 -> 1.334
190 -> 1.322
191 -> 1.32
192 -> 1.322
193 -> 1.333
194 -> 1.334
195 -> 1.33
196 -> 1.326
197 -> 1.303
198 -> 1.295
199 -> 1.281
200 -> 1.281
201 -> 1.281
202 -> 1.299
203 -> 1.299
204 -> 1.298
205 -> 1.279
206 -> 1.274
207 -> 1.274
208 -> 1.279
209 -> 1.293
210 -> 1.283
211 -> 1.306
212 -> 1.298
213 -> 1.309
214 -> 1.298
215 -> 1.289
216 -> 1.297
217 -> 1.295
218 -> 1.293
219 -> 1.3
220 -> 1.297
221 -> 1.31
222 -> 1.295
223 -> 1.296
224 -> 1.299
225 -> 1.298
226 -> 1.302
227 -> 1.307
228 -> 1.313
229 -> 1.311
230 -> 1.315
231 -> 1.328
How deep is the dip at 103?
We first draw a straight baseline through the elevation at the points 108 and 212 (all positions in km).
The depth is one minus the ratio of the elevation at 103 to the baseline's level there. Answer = 0.13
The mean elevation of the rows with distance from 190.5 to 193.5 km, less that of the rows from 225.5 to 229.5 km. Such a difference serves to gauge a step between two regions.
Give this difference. 0.02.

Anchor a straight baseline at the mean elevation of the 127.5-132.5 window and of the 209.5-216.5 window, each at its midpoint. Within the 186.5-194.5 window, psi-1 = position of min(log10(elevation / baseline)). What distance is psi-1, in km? 187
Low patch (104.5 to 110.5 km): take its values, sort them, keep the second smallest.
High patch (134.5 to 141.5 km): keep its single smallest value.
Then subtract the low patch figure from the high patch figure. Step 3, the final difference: 0.60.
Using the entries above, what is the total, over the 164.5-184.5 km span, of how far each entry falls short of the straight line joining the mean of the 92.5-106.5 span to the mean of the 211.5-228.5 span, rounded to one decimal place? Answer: -4.7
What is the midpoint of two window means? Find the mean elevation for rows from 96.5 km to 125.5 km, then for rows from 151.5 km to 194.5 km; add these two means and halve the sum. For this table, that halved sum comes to 1.21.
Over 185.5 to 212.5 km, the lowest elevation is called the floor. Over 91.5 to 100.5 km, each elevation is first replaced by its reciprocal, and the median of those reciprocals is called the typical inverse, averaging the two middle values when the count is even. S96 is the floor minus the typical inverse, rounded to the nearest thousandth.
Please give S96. 0.330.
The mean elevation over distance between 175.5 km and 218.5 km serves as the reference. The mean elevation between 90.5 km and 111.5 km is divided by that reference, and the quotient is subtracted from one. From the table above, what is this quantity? 0.291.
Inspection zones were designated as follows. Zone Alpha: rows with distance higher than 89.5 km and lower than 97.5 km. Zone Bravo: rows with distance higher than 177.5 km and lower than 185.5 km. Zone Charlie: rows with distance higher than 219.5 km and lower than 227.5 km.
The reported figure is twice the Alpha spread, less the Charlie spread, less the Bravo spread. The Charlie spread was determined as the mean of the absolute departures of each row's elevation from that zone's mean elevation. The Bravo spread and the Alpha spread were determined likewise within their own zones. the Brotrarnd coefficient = 0.16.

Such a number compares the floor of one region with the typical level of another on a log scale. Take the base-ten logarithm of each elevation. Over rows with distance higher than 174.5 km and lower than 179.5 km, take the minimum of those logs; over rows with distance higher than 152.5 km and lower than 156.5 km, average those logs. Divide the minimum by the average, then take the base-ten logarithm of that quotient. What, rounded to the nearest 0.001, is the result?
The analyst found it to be 0.010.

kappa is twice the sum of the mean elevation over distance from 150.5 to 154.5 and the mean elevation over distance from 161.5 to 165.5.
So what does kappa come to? 5.54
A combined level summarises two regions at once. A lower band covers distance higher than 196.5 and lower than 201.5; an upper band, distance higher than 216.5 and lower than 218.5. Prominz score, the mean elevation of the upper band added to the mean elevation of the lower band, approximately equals 2.58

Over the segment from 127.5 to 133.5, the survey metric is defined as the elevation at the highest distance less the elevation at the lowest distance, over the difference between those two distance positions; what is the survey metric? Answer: -0.0010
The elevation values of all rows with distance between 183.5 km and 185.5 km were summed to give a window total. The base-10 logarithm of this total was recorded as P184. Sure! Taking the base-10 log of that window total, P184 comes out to 0.4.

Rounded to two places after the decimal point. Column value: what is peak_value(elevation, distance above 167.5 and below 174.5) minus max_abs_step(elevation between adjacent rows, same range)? 1.44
